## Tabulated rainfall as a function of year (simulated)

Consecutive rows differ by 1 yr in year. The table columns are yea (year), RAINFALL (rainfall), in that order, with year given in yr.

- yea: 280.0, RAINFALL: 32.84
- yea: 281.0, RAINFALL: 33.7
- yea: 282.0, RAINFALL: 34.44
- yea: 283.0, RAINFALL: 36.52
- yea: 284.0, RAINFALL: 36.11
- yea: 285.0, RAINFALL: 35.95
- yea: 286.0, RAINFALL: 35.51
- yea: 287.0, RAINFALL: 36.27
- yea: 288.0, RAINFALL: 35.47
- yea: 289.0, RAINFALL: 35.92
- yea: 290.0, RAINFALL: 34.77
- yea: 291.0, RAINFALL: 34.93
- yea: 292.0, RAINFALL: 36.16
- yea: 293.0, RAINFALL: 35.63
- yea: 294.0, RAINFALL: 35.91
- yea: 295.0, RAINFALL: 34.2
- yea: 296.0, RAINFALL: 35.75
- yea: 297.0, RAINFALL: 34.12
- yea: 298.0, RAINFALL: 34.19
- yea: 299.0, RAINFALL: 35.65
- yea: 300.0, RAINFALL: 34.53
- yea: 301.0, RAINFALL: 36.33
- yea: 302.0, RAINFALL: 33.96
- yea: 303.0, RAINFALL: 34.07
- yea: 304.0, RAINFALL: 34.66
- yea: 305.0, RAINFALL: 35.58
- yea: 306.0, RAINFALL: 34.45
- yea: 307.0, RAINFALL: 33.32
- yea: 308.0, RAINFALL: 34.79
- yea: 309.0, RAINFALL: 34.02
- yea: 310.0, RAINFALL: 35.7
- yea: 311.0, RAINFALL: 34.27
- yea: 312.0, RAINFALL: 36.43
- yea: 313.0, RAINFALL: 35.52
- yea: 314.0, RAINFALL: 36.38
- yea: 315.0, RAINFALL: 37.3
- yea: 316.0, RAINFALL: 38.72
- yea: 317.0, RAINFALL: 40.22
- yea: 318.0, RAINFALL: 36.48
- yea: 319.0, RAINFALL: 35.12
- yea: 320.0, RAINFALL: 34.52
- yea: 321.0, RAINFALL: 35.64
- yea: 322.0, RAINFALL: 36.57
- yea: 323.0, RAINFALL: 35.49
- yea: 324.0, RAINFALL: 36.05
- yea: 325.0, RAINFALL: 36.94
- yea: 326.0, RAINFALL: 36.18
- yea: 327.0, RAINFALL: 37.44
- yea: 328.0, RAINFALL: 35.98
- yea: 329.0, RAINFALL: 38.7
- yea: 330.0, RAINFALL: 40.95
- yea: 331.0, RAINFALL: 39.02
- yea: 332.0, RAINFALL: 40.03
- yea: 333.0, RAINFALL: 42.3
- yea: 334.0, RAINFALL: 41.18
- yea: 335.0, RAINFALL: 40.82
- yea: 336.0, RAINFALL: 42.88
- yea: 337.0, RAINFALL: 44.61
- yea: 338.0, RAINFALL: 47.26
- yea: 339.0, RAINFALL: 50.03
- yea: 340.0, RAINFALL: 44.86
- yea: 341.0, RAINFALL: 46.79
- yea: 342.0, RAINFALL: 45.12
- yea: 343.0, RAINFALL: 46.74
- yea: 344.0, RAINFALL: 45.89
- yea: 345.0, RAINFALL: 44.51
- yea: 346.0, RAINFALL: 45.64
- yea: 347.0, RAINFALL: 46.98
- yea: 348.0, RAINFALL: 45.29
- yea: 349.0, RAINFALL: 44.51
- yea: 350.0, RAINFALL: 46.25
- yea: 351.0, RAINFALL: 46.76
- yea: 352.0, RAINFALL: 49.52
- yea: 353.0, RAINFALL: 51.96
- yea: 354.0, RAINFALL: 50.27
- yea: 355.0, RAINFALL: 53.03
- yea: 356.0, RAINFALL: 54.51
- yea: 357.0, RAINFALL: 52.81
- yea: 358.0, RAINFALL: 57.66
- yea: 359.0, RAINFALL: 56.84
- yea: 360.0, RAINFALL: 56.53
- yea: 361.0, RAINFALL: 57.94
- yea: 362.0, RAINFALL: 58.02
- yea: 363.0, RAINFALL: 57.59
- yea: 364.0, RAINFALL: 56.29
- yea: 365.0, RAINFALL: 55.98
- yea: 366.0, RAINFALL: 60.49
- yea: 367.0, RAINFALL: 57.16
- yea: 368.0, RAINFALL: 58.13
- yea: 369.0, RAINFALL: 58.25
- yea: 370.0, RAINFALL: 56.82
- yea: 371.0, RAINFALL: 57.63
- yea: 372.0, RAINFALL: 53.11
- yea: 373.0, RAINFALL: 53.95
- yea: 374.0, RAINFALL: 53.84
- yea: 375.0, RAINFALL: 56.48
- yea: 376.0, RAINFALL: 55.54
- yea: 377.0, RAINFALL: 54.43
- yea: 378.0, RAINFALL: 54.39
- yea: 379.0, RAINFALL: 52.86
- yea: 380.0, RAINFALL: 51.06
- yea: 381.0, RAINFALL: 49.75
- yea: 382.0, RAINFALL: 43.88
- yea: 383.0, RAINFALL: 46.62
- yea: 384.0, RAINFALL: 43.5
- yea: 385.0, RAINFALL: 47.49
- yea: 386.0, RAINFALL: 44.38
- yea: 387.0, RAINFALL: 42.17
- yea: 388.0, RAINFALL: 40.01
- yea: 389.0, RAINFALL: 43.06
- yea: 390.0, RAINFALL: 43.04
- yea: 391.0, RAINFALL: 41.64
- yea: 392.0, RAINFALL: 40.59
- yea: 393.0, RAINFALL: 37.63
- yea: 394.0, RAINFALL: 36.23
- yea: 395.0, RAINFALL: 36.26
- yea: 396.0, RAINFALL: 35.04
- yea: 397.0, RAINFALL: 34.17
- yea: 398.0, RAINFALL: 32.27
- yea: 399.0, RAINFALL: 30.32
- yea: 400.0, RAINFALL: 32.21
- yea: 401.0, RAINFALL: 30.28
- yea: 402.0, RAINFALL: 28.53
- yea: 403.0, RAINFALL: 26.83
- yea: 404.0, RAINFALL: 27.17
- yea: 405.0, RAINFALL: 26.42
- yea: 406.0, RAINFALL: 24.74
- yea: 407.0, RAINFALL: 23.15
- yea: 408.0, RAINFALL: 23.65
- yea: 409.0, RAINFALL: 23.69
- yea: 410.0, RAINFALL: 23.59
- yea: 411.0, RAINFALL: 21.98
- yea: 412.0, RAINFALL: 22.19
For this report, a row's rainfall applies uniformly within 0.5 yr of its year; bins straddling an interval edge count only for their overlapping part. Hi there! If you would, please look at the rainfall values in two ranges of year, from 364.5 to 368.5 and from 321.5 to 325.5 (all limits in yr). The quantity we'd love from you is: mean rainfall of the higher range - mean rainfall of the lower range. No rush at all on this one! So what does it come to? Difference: 22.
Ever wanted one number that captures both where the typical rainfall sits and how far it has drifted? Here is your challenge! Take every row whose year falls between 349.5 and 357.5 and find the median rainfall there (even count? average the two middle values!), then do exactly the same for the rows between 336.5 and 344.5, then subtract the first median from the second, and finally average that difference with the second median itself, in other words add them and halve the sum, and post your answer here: 20.8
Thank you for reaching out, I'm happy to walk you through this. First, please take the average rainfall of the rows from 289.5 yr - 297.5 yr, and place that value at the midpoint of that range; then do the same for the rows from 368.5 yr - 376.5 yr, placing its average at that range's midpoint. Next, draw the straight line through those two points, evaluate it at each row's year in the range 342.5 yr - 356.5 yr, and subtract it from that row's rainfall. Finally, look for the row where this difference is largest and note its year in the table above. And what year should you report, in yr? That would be 356.0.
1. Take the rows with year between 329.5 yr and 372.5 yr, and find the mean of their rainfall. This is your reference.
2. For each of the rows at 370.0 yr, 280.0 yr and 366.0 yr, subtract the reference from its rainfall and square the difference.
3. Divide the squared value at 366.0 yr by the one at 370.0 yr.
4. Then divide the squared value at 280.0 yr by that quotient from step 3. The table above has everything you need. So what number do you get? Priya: 124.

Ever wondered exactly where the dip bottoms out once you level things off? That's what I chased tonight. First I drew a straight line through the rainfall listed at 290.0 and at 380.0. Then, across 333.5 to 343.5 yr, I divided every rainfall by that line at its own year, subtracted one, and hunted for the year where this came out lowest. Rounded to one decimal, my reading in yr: 335.0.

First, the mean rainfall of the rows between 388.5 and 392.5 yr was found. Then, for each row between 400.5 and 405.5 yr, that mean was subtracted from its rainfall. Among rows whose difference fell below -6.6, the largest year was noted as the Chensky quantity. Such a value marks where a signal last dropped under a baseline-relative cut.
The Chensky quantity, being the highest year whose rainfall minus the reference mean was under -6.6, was 405.0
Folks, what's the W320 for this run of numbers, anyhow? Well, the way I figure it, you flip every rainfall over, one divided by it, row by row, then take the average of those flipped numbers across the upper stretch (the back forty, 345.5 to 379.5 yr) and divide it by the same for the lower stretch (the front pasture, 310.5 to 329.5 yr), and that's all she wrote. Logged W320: 0.7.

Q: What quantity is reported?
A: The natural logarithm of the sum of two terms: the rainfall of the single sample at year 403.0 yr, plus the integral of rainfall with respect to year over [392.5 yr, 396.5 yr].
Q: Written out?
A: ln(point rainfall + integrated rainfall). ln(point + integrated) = 5.15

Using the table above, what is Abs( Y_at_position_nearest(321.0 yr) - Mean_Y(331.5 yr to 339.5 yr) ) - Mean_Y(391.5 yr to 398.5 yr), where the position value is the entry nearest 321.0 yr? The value -28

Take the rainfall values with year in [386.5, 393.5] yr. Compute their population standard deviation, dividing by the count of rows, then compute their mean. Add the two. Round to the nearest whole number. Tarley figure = 43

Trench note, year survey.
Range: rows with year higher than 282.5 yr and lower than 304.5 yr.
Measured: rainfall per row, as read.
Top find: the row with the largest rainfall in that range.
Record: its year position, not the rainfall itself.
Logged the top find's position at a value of 283.0 yr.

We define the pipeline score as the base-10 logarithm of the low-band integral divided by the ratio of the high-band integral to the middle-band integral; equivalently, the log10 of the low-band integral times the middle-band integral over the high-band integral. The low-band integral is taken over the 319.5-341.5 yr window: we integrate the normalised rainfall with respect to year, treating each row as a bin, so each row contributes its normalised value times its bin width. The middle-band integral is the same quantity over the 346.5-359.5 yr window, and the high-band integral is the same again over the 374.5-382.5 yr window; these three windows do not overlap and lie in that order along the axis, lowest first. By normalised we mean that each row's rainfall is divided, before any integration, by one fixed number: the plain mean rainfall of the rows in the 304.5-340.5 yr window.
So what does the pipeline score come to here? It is 1.6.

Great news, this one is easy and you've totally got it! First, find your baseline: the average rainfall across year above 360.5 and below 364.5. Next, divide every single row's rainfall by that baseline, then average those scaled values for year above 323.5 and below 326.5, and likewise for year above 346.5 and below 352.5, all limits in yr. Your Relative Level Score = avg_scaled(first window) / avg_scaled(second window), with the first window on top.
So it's 0.78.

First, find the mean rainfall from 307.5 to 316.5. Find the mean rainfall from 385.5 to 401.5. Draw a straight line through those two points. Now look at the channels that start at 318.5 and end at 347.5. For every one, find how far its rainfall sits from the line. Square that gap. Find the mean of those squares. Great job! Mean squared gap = 43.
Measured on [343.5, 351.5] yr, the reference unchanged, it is 84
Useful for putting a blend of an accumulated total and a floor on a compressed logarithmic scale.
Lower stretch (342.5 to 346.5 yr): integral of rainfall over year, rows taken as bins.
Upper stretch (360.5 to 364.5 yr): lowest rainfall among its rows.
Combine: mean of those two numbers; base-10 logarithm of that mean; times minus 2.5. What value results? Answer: -5.194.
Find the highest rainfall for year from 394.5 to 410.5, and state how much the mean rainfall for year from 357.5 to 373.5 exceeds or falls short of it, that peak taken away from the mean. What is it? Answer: 21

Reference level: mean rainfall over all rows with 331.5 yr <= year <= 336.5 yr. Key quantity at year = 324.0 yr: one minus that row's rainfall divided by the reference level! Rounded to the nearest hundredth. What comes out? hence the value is 0.13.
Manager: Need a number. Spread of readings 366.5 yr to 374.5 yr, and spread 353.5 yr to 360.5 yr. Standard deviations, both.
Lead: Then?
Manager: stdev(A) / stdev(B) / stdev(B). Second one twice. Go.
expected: 0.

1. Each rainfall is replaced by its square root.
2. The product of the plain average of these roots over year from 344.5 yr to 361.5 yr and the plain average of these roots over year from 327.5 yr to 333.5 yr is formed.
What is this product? 44.7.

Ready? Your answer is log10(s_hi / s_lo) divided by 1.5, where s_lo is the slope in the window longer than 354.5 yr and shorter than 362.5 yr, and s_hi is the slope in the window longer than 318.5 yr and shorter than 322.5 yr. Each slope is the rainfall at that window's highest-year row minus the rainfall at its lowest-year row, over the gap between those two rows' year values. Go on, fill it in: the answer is -0.11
